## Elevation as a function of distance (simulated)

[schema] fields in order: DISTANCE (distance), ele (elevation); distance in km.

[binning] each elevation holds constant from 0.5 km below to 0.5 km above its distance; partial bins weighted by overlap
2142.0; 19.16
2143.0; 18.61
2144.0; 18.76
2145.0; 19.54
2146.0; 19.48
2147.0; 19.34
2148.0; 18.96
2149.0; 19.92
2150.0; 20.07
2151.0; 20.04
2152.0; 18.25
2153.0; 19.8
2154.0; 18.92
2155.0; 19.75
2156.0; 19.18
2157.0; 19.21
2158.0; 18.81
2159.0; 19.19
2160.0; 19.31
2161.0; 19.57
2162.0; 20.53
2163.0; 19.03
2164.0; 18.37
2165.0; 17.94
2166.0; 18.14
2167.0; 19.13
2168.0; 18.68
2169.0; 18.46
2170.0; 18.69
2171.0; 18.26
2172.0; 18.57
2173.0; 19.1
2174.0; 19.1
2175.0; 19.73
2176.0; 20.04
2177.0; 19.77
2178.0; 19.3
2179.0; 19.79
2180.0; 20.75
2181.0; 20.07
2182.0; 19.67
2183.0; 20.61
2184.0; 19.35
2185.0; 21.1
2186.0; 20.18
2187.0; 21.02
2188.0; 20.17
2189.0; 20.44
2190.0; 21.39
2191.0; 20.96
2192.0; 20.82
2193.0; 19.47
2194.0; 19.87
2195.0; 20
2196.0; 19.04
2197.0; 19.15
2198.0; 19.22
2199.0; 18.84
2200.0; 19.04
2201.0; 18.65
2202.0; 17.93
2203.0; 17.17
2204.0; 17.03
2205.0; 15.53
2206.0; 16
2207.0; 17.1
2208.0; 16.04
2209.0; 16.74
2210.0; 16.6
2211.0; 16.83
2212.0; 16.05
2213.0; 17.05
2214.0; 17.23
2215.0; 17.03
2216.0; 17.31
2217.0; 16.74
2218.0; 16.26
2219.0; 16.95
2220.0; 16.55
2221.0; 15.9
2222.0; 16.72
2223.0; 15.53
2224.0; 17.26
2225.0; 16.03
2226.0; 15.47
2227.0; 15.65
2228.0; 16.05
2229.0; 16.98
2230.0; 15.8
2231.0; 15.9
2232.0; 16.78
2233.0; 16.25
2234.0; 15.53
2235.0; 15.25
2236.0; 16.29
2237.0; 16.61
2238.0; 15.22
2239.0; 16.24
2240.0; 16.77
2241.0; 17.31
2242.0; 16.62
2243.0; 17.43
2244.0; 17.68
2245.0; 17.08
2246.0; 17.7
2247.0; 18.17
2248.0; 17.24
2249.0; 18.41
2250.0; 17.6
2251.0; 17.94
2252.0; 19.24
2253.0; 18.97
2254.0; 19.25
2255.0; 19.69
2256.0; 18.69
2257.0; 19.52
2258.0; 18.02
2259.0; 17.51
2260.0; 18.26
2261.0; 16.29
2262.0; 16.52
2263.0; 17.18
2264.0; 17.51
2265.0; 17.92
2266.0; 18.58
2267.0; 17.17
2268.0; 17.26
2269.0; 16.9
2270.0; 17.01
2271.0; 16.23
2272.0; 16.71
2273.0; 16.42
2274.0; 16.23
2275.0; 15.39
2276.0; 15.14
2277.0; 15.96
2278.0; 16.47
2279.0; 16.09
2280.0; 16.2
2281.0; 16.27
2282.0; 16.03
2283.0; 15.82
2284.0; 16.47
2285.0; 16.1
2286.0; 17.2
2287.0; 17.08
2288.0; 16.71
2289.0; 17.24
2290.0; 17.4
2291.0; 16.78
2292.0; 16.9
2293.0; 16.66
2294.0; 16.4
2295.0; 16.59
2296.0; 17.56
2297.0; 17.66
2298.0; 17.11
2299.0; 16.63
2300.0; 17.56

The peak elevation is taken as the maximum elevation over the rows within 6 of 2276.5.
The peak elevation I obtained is 16.71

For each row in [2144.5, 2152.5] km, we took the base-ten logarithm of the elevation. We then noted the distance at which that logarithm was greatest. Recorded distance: 2150.0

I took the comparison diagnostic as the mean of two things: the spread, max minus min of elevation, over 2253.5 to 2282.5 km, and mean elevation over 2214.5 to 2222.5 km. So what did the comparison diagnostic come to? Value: 10.6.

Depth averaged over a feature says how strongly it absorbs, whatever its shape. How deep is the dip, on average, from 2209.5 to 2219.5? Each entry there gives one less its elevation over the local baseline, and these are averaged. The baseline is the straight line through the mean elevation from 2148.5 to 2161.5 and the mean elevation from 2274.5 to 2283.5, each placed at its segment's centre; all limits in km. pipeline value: 0.05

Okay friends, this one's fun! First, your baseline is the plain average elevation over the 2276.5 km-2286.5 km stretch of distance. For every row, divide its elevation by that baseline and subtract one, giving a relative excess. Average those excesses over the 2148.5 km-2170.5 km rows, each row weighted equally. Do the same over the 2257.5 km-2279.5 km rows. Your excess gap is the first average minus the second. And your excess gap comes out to 0.14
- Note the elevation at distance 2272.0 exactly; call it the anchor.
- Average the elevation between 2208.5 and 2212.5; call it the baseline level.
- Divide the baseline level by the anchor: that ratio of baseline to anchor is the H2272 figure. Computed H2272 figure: 0.99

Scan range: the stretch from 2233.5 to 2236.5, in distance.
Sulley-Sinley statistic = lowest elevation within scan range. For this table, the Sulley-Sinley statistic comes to 15.25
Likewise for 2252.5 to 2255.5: 18.97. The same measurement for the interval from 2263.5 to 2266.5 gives 17.51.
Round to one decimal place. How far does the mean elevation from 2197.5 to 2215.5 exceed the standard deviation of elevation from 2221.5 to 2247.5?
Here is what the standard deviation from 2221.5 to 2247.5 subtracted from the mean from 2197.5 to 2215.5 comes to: 16.4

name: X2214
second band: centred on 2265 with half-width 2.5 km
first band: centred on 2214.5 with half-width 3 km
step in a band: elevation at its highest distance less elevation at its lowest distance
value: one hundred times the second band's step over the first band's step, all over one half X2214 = -3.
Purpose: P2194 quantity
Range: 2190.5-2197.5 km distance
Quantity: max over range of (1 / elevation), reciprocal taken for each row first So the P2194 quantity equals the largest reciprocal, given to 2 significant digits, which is 0.053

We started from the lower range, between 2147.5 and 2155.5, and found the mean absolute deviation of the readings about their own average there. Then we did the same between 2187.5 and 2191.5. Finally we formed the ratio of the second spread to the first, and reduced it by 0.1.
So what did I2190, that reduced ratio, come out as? 0.7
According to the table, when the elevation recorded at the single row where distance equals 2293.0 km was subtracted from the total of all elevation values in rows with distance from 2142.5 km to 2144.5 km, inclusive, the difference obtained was 20.7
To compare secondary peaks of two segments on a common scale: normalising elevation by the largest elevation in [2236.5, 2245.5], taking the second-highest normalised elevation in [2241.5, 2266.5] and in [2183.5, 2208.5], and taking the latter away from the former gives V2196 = -0.09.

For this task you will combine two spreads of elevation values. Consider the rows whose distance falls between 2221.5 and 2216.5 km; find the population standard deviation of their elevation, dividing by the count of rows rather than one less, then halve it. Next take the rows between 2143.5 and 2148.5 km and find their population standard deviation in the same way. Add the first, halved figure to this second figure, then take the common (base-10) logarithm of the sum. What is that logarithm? -0.31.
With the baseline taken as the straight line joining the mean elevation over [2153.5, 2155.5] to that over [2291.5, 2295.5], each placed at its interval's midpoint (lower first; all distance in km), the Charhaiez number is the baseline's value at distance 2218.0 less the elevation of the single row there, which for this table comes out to 1.8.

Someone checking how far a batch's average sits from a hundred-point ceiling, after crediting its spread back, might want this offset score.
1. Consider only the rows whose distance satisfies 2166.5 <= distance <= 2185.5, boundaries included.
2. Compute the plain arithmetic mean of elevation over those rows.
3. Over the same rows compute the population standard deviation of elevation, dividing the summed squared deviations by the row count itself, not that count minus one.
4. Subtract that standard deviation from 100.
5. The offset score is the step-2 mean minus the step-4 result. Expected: -79.7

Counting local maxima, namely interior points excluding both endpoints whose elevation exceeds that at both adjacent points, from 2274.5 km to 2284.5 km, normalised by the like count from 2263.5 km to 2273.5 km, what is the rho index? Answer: 0.5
